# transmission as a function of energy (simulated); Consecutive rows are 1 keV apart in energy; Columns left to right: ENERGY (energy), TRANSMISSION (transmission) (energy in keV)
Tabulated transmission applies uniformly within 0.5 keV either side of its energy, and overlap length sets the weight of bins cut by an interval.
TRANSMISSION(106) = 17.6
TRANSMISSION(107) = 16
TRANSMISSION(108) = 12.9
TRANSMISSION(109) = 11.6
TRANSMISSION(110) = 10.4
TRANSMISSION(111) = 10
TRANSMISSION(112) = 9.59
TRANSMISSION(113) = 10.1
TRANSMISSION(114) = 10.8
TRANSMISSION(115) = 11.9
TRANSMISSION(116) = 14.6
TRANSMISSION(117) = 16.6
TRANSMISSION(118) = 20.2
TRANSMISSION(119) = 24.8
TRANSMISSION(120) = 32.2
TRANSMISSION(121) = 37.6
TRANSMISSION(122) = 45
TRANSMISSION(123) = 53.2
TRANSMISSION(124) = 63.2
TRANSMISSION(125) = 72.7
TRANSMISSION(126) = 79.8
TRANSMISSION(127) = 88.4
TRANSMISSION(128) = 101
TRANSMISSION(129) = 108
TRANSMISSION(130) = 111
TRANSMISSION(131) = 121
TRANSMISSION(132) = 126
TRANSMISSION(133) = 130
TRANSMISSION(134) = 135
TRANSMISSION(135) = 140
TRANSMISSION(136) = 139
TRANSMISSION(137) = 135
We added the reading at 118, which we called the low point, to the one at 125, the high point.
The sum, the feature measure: 93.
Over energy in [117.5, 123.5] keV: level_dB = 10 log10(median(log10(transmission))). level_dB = 1.9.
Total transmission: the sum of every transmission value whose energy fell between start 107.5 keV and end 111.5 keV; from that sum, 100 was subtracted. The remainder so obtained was -55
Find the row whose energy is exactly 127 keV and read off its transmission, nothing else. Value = 88.4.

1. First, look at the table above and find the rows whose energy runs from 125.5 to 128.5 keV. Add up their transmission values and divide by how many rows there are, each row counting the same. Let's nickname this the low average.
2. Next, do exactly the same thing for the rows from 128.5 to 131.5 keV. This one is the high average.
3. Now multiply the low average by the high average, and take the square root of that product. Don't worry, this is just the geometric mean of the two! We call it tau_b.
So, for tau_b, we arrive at 101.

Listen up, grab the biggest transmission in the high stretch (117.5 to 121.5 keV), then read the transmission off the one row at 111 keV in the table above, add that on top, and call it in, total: 48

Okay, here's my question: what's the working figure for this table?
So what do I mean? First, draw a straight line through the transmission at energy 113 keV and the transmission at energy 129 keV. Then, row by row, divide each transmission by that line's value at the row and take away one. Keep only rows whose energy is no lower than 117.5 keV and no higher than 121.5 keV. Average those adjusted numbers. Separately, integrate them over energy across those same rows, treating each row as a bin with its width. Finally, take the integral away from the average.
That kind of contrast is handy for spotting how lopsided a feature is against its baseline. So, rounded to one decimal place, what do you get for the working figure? 1.3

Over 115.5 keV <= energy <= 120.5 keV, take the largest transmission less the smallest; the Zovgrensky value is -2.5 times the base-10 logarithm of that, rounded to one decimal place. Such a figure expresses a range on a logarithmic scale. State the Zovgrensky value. -3.1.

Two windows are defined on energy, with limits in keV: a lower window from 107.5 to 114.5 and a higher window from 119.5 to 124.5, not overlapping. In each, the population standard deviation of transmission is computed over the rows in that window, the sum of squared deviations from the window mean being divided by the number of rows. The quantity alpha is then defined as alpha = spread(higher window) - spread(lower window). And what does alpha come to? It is 10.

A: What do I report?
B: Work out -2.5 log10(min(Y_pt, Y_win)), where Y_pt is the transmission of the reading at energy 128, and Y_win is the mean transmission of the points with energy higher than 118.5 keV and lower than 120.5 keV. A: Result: -3.6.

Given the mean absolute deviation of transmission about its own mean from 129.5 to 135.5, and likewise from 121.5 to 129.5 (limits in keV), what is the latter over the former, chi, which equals 2.3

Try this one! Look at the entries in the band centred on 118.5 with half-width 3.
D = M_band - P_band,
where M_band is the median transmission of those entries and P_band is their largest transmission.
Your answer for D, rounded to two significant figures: -15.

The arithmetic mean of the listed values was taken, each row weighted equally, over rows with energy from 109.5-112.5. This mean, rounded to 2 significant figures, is 10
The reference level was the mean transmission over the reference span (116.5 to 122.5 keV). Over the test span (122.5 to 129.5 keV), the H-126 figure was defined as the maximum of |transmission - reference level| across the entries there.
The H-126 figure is 79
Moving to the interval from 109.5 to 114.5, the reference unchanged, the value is 20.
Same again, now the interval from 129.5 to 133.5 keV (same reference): 101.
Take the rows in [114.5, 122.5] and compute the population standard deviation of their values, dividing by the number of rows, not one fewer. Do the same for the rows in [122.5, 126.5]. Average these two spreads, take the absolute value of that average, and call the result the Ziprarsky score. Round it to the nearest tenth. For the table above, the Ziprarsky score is 10.5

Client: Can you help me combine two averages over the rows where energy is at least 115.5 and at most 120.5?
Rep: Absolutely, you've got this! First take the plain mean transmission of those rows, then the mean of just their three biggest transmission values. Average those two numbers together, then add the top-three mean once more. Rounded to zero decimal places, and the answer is 49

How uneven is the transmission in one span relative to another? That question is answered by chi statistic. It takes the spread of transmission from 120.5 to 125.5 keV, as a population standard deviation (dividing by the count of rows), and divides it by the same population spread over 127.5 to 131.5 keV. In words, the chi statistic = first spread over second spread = 1.74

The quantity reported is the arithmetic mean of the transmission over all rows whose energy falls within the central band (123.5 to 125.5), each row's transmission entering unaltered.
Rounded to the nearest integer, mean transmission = 68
